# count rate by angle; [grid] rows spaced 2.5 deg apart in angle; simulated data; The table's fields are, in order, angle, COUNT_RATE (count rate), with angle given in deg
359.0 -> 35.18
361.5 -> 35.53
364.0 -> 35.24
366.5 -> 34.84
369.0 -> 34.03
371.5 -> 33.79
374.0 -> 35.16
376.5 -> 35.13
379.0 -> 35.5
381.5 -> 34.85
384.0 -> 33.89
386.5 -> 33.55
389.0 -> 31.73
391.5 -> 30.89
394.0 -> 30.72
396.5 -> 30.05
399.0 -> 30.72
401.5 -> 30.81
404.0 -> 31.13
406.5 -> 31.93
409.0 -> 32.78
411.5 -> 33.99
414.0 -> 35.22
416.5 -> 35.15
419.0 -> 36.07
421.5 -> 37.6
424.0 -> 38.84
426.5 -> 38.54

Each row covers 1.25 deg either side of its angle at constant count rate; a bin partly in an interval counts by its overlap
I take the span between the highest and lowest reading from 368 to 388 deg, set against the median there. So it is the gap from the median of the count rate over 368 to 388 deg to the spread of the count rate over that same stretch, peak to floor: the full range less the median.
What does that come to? -32.5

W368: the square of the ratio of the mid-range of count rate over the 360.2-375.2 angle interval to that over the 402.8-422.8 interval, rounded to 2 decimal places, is 1.02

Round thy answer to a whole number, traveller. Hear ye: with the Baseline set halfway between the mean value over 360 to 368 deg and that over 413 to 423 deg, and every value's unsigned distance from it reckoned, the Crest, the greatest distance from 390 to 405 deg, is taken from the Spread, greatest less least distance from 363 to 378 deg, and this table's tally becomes -4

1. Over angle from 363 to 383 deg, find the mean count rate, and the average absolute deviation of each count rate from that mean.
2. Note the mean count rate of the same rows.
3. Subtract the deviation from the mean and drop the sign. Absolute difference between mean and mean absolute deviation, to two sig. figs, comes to 34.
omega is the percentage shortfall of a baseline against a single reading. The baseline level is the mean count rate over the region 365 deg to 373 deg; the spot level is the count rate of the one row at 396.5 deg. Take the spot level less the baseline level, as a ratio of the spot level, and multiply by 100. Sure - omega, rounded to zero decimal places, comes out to -14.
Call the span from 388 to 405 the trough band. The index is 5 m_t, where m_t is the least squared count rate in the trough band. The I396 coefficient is 4515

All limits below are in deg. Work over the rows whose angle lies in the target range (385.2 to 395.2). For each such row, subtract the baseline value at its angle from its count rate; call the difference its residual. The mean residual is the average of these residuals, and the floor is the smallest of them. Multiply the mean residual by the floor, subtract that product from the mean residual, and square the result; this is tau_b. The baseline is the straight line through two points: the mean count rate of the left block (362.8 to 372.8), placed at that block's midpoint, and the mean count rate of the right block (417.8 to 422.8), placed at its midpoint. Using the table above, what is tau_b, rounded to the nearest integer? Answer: 499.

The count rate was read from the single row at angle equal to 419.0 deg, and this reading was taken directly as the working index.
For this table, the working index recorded 36.07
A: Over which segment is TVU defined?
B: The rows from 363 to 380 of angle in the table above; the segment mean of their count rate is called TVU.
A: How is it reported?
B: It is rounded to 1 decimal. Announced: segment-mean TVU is 34.8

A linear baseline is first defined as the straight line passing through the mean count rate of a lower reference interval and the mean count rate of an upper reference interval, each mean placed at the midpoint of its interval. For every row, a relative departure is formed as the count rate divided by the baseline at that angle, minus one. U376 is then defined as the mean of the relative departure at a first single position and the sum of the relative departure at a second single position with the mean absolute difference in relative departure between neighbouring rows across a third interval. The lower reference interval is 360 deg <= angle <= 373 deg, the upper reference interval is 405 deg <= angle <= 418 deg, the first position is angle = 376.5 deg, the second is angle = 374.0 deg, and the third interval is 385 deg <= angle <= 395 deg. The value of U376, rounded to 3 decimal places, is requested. 0.031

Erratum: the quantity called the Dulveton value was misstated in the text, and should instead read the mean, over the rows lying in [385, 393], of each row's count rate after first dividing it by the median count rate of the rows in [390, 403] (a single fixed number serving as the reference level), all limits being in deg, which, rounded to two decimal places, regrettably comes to 1.04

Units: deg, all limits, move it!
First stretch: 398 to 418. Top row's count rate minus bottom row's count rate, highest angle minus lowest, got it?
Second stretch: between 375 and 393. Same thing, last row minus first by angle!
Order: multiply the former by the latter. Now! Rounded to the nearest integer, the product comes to -19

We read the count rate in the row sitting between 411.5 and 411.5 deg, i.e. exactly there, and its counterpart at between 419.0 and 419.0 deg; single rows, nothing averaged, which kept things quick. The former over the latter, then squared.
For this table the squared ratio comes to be 0.89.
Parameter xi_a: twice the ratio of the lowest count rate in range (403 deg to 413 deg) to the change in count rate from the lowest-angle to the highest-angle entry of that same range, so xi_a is 22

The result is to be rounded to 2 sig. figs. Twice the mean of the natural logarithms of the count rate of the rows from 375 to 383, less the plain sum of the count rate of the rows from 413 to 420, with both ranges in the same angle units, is -99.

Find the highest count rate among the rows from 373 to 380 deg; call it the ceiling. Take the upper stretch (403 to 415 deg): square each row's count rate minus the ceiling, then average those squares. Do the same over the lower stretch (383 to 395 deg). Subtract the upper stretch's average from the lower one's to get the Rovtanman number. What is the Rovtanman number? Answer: 5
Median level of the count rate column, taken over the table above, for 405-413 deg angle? 33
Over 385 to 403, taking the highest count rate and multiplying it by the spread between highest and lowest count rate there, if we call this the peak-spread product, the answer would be 117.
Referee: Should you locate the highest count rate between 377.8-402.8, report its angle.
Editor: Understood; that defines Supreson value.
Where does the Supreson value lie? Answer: 379.0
